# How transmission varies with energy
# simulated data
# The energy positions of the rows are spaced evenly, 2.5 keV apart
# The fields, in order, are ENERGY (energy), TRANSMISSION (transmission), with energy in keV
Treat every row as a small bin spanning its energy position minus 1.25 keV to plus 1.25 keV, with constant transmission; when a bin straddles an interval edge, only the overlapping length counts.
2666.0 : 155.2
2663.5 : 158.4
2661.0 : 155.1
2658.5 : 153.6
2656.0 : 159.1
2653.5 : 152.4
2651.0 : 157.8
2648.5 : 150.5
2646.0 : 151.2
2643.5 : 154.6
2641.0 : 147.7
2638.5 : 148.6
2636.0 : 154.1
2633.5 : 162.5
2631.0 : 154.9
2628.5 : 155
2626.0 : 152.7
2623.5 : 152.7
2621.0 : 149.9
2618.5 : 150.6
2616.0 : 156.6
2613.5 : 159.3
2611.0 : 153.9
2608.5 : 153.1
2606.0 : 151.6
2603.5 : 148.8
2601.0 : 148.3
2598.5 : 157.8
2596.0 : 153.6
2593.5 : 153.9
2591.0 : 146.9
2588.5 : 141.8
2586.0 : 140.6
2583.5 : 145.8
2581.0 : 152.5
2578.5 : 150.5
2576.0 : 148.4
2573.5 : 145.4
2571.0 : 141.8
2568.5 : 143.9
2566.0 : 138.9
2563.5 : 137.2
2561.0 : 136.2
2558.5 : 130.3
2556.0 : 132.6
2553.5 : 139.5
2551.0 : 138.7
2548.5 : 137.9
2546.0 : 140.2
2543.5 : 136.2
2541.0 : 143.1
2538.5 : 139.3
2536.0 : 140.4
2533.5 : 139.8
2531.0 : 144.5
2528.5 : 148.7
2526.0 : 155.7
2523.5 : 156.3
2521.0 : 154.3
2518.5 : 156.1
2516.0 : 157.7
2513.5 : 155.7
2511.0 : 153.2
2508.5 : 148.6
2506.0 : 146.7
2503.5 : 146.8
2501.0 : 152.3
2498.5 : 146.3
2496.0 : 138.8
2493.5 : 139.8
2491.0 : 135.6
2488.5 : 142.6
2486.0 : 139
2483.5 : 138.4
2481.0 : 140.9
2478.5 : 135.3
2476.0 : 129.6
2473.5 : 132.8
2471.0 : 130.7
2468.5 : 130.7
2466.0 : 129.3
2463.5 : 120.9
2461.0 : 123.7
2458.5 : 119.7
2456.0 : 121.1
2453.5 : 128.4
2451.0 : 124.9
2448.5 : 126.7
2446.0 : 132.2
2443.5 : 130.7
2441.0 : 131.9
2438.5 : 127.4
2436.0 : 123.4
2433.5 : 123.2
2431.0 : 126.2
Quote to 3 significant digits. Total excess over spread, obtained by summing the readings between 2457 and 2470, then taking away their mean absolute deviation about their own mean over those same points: 620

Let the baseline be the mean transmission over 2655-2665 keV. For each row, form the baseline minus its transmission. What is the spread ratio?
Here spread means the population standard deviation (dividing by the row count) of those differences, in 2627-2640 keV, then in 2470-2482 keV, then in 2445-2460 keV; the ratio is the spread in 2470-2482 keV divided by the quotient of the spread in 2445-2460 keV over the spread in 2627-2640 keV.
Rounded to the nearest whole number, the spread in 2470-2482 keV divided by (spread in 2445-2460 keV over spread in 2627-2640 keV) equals 4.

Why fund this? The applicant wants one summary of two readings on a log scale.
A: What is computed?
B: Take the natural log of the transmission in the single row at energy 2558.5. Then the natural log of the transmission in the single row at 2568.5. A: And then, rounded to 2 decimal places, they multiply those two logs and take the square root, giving 4.92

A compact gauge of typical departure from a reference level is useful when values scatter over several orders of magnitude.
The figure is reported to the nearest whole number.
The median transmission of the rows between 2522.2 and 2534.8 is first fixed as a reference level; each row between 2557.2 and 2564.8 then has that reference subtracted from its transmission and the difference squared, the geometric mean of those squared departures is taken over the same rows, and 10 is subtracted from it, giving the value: 181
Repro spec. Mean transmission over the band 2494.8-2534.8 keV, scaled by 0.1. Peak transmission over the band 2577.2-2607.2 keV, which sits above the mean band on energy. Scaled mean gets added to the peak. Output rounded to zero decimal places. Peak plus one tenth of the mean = 173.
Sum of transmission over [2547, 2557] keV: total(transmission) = 549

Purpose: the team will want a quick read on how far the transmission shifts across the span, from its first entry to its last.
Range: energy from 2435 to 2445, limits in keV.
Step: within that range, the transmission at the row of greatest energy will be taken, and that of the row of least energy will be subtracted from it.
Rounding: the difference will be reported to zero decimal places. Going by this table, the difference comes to 7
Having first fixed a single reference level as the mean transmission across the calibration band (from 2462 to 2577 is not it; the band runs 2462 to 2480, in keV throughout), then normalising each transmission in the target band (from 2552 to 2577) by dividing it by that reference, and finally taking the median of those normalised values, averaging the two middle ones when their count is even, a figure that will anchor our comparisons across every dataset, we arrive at 1.07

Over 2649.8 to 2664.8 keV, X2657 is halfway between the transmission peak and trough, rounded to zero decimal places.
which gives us 156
